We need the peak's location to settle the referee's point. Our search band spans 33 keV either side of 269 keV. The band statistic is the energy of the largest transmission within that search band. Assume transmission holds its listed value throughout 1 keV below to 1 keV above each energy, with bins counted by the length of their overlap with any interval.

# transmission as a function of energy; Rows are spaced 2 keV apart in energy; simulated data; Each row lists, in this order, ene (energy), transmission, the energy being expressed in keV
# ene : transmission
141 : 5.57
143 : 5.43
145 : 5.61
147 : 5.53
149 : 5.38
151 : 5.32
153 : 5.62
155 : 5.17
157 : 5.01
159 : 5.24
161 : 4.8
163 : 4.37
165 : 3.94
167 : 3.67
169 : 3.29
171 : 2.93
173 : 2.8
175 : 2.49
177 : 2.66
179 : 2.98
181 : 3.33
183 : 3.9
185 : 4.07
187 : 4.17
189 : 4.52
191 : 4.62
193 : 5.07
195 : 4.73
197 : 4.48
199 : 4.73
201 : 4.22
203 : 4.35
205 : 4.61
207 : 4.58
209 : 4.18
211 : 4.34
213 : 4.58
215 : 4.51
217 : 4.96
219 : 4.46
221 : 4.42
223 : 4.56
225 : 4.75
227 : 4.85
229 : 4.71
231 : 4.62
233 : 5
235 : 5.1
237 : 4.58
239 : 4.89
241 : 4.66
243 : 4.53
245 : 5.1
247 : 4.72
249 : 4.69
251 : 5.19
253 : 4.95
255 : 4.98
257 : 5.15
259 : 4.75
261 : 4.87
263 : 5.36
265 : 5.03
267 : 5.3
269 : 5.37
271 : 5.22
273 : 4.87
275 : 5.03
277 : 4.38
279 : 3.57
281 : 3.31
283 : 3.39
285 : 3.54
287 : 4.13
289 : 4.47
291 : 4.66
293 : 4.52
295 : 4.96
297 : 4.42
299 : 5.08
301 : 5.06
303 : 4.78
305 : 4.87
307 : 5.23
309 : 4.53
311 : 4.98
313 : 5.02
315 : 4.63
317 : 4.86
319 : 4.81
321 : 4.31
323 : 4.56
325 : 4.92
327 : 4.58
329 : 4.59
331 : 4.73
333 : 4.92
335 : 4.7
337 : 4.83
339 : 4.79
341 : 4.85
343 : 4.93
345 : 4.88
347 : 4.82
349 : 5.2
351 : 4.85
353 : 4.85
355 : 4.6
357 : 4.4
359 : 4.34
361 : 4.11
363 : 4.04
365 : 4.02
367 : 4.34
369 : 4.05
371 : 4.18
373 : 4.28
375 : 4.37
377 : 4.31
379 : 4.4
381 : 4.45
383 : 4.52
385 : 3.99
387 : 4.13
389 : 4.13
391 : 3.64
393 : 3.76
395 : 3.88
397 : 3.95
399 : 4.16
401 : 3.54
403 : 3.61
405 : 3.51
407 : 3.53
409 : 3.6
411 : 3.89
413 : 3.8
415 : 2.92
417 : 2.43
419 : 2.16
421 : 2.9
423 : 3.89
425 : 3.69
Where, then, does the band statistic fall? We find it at 269 keV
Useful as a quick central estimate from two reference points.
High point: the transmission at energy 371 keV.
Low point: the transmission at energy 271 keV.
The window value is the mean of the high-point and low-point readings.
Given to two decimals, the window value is 4.70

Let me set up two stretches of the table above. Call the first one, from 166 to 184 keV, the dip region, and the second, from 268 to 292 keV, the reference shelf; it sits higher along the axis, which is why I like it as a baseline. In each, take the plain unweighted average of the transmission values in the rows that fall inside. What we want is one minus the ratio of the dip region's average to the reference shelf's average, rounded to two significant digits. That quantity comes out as 0.28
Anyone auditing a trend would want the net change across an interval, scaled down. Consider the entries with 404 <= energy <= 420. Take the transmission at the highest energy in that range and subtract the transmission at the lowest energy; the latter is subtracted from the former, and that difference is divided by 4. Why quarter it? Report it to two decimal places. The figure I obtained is -0.34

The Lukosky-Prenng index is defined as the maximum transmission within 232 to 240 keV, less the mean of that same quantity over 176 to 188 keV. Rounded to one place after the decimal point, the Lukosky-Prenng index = 1.6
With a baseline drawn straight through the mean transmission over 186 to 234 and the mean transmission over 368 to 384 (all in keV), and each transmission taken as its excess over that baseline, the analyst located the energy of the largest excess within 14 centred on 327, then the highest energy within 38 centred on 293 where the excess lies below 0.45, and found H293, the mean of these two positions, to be 321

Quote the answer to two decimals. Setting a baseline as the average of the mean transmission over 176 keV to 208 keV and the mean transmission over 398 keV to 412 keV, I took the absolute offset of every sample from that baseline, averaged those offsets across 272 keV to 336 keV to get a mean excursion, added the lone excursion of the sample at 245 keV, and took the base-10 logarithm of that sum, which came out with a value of 0.28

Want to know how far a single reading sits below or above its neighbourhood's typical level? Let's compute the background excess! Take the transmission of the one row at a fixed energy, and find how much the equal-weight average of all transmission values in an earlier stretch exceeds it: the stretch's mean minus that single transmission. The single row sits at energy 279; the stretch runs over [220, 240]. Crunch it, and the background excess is 1.18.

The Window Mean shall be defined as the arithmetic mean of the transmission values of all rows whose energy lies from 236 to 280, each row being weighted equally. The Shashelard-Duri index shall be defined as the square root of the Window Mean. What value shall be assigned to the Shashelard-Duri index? 2.21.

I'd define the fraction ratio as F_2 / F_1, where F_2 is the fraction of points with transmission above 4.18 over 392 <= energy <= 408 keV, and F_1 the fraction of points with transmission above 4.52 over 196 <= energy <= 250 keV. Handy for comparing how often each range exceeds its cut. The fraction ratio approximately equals 0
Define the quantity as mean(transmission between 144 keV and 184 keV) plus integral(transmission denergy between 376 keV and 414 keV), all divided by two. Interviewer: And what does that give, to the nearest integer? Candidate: 77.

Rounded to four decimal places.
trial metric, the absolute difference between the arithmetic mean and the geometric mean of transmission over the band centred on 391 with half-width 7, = 0.0037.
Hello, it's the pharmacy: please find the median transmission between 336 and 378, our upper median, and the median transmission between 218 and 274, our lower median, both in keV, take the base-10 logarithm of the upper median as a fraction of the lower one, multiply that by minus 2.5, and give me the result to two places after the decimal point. 0.11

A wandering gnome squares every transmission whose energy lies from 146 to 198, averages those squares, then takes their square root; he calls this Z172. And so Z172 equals 4.3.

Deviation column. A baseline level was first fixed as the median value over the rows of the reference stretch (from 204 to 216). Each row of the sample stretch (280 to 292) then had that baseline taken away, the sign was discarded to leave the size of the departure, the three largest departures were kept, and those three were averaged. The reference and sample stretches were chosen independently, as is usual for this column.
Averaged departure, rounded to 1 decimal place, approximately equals 1.1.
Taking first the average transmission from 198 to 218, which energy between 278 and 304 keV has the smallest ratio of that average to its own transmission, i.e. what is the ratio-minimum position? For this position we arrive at 299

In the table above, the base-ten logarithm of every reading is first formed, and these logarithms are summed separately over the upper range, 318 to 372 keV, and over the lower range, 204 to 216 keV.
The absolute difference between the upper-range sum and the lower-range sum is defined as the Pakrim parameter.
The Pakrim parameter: 14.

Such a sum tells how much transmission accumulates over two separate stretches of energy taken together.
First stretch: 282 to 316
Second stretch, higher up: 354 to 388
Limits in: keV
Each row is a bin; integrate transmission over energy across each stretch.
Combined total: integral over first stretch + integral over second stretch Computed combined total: 302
